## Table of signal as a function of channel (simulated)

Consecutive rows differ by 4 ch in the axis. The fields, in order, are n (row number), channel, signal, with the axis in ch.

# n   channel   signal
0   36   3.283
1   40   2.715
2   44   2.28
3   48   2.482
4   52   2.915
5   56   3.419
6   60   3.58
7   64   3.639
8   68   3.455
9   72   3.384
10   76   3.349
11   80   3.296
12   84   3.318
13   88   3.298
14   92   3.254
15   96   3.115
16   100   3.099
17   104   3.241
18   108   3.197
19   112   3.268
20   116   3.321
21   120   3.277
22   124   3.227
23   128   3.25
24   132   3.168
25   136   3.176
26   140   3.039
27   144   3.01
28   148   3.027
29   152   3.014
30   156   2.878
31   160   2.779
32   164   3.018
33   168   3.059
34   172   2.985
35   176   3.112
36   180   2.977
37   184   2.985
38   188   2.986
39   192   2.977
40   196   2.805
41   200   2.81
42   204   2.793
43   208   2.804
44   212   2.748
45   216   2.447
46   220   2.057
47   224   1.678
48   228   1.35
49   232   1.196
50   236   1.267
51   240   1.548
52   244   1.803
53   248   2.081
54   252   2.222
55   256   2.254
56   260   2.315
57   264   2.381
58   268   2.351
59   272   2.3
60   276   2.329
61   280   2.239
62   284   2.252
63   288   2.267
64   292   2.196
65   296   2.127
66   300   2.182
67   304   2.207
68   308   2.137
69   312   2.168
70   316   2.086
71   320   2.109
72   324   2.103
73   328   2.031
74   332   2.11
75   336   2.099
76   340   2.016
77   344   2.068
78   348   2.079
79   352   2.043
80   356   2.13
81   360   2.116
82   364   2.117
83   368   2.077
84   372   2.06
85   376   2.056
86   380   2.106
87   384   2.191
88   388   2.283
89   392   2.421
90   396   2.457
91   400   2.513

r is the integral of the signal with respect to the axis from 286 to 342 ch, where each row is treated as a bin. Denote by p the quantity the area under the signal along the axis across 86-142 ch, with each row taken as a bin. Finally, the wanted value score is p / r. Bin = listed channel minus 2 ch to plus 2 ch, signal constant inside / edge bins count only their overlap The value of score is 1.5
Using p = 180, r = 119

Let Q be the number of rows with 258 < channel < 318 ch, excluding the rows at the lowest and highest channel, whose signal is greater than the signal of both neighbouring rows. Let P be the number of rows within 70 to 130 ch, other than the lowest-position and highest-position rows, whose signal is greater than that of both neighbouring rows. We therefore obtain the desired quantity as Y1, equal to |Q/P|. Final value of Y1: 1.7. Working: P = 3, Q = 5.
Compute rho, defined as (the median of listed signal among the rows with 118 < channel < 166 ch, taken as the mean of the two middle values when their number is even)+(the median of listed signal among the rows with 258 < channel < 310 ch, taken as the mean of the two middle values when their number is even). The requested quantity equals 5.3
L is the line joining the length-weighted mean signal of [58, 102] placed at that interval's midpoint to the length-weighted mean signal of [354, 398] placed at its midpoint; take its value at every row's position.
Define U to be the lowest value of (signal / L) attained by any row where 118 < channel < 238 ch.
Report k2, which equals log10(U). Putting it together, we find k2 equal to -0.361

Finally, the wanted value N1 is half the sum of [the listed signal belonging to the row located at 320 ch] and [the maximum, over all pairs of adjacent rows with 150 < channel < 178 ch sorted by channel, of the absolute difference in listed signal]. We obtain 1.17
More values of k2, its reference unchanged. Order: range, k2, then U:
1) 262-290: -0.058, 0.87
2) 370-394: -0.028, 0.94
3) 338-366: -0.062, 0.87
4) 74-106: -0.023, 0.95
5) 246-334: -0.111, 0.77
